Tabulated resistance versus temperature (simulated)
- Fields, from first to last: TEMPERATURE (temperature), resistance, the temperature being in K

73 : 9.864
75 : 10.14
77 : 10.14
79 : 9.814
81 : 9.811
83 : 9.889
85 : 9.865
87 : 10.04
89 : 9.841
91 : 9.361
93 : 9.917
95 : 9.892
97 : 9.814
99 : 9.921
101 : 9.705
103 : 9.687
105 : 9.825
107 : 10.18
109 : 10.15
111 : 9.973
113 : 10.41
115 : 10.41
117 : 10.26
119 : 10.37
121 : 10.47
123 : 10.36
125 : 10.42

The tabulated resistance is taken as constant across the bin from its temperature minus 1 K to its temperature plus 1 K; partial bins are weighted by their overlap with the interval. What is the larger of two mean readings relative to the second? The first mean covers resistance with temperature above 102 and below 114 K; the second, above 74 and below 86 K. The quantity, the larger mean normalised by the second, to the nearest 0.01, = 1.01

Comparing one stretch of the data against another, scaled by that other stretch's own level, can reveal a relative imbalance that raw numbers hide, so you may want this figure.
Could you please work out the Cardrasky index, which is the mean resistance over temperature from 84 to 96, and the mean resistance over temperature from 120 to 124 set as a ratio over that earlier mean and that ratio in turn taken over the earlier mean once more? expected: 0.108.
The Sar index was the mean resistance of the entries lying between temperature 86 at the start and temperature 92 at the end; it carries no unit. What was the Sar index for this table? 9.7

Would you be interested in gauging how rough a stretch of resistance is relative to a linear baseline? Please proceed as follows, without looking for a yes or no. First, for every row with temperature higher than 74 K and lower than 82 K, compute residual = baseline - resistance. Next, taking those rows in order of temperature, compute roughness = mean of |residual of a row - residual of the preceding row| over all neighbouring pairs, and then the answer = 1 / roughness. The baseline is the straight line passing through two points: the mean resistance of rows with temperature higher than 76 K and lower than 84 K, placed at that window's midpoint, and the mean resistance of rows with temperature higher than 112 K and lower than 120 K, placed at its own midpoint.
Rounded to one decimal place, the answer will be 7.4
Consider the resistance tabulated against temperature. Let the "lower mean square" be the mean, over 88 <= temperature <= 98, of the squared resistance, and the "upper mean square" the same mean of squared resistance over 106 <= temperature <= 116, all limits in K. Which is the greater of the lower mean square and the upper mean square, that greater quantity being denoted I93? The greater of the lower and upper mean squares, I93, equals 105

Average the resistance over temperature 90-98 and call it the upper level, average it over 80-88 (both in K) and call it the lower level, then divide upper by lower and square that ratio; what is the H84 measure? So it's 0.97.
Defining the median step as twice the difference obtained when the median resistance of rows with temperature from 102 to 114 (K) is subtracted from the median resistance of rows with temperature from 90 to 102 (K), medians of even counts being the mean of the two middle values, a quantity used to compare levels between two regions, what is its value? -0.42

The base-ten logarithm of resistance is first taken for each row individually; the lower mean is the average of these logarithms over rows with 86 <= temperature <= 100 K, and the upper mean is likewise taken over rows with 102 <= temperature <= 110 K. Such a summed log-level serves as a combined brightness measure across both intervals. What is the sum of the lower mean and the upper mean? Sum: 1.99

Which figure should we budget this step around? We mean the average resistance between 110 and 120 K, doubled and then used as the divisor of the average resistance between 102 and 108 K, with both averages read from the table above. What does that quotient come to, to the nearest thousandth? 0.481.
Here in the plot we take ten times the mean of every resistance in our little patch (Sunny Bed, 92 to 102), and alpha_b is 98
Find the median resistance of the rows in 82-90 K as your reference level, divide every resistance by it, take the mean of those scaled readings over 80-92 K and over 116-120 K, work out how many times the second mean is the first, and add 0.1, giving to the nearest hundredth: 1.15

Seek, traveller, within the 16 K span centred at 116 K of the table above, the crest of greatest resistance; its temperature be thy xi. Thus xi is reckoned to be 121 K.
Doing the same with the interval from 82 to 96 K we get 87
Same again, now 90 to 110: 107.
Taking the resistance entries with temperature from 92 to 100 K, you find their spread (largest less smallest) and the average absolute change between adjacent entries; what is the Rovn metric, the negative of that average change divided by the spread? -0.65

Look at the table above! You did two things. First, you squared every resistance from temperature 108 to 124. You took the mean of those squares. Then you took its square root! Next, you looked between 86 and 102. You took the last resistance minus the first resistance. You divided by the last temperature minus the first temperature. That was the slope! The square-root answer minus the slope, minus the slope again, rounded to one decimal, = 10.3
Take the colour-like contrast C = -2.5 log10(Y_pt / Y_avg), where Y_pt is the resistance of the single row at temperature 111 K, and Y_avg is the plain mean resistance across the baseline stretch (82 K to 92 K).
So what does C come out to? -0.019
